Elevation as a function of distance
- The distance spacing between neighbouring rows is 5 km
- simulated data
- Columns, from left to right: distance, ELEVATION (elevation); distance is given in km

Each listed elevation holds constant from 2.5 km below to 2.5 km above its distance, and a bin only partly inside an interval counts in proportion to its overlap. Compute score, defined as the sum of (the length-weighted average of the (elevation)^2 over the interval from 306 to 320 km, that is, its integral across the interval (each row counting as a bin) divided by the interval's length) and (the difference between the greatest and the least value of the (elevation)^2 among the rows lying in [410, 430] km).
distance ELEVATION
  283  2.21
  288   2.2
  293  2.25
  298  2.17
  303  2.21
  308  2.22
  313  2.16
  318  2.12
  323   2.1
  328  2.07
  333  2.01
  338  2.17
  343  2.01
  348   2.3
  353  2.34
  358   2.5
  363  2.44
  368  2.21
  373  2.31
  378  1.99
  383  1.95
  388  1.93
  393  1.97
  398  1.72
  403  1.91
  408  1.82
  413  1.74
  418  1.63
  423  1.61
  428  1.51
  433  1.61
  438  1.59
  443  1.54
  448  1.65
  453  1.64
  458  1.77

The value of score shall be 5.4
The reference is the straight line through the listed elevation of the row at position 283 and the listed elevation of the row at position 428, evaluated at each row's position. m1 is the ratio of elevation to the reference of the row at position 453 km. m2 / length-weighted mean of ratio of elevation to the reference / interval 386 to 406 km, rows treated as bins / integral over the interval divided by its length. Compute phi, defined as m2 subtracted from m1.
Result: 0.05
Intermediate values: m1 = 1.18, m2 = 1.13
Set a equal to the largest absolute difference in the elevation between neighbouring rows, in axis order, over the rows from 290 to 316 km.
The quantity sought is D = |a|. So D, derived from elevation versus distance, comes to 0.08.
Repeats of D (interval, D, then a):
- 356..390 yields 0.32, 0.32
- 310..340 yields 0.16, 0.16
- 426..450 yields 0.11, 0.11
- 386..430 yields 0.25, 0.25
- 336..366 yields 0.29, 0.29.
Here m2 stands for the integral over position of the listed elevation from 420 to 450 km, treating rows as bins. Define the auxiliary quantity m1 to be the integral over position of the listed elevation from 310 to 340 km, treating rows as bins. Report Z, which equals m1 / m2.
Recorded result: 1.3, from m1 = 63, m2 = 48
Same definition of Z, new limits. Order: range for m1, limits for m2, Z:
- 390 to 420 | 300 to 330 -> 0.8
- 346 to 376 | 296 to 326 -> 1.1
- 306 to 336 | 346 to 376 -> 0.9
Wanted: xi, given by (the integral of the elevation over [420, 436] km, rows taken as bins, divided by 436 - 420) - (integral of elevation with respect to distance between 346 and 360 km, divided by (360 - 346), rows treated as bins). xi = -0.8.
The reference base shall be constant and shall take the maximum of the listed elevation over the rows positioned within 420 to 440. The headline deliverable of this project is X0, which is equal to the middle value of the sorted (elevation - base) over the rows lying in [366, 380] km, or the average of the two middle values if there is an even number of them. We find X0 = 0.60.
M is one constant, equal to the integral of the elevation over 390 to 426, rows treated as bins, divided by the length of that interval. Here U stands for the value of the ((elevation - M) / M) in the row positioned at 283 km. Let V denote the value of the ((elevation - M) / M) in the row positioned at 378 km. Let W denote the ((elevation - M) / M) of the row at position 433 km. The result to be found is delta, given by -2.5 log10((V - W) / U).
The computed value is 0.2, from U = 0.25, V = 0.1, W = -0.090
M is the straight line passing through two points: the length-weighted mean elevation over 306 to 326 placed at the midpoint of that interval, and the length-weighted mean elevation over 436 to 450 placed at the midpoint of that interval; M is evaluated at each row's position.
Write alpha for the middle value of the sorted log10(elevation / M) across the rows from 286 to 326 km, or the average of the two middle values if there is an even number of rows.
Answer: -0.002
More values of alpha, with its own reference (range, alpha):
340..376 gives 0.072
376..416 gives 0.022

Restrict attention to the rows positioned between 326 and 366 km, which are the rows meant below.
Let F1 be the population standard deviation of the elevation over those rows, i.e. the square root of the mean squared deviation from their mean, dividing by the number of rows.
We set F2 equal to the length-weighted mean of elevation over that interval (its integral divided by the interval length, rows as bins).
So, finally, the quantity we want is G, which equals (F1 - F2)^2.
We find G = 4.2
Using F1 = 0.18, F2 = 2.2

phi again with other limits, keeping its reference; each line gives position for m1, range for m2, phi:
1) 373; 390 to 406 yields 0.17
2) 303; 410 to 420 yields -0.03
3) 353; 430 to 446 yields 0.17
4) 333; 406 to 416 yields -0.09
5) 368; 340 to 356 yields 0.05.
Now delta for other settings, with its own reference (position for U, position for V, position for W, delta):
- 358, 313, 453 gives 0.4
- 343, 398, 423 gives 0.8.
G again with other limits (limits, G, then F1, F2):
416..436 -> 2.4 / 0.05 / 1.6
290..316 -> 4.7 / 0.03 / 2.2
